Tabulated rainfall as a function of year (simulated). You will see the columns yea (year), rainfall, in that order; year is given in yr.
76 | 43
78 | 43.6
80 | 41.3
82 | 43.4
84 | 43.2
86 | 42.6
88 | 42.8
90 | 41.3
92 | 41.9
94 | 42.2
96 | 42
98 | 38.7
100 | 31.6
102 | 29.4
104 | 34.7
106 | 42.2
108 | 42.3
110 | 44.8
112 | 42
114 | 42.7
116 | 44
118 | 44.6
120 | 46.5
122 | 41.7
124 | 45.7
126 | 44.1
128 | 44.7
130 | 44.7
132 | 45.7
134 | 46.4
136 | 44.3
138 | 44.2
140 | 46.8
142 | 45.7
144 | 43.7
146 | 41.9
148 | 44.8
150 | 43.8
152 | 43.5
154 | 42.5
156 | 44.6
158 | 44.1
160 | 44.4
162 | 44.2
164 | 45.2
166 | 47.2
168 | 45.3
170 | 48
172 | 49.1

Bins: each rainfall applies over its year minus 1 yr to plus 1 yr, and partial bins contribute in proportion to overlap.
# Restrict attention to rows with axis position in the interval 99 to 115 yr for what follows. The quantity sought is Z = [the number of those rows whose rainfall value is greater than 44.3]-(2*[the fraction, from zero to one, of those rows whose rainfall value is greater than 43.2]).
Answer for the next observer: 1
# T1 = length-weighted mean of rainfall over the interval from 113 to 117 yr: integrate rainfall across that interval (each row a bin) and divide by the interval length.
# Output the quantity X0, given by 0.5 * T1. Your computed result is 21.7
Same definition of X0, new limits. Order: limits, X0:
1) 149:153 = 21.8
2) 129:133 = 22.6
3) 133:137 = 22.7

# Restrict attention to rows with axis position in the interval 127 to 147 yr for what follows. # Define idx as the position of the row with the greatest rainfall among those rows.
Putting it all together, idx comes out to 140 yr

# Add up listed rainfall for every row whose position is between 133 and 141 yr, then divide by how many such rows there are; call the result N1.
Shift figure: 45.4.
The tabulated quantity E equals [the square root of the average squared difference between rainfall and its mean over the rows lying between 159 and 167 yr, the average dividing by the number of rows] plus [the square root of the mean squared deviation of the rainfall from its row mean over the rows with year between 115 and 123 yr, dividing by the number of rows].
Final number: 3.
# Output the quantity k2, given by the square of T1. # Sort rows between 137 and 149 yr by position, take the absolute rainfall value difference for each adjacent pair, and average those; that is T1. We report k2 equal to 4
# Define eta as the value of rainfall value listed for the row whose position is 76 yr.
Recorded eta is 43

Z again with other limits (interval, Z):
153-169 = 3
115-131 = 3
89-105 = 0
